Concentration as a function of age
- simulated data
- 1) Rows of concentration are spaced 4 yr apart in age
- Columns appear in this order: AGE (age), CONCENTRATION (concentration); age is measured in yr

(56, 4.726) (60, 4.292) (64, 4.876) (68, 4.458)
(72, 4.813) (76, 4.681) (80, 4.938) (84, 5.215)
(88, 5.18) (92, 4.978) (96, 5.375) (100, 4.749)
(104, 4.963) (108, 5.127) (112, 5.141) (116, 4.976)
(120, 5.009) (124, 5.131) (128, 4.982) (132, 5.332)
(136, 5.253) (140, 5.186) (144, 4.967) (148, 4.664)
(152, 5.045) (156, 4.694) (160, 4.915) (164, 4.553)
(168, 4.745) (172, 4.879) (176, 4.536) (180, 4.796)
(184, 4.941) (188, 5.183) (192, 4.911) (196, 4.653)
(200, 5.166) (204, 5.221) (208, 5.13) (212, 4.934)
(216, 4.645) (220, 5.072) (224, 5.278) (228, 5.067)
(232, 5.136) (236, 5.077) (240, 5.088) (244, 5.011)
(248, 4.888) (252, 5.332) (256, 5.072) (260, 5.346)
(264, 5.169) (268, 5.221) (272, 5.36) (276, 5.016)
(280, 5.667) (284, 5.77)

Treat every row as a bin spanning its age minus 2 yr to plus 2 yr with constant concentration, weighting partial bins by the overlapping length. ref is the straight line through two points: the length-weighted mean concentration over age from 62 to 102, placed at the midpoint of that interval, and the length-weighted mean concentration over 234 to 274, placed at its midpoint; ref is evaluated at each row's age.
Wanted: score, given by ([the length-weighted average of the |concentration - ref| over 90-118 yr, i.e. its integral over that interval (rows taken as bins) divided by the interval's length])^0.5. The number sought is 0.38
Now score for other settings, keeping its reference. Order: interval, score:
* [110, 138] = 0.37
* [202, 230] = 0.39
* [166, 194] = 0.48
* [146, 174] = 0.50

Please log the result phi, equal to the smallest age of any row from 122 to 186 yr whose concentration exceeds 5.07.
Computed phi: 124 yr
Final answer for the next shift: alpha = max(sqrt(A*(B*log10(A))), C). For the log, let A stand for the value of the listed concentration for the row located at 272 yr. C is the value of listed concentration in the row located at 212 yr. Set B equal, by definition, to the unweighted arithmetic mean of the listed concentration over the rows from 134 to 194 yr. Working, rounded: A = 5.36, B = 4.88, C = 4.934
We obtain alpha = 4.9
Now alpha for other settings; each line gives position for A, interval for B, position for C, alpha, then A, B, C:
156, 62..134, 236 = 5.1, 4.694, 5.00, 5.077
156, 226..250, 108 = 5.1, 4.694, 5.04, 5.127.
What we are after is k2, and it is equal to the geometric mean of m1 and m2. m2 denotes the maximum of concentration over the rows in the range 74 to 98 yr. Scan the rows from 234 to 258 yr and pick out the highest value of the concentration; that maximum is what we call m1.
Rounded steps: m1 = 5.332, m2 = 5.375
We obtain 5.35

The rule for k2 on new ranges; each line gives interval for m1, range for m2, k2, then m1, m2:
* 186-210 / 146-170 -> 5.13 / 5.221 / 5.045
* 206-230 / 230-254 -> 5.30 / 5.278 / 5.332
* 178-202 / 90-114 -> 5.28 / 5.183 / 5.375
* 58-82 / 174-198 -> 5.06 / 4.938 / 5.183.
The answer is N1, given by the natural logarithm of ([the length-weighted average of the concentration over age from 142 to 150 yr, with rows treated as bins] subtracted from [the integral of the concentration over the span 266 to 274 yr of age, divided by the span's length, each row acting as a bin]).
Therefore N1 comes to -0.74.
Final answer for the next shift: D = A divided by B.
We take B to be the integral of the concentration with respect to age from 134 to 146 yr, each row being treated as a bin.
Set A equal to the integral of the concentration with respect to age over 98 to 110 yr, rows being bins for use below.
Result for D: 0.96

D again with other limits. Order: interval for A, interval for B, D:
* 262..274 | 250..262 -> 1.00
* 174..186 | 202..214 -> 0.93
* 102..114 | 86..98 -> 0.98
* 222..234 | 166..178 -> 1.09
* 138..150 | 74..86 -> 1.00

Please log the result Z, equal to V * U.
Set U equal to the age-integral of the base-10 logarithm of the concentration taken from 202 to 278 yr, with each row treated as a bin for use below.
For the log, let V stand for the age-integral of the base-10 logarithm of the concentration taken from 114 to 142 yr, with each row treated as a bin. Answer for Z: 1069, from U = 54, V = 20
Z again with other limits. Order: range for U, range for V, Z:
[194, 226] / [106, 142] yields 572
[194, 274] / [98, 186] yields 3447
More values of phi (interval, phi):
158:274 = 188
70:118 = 84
